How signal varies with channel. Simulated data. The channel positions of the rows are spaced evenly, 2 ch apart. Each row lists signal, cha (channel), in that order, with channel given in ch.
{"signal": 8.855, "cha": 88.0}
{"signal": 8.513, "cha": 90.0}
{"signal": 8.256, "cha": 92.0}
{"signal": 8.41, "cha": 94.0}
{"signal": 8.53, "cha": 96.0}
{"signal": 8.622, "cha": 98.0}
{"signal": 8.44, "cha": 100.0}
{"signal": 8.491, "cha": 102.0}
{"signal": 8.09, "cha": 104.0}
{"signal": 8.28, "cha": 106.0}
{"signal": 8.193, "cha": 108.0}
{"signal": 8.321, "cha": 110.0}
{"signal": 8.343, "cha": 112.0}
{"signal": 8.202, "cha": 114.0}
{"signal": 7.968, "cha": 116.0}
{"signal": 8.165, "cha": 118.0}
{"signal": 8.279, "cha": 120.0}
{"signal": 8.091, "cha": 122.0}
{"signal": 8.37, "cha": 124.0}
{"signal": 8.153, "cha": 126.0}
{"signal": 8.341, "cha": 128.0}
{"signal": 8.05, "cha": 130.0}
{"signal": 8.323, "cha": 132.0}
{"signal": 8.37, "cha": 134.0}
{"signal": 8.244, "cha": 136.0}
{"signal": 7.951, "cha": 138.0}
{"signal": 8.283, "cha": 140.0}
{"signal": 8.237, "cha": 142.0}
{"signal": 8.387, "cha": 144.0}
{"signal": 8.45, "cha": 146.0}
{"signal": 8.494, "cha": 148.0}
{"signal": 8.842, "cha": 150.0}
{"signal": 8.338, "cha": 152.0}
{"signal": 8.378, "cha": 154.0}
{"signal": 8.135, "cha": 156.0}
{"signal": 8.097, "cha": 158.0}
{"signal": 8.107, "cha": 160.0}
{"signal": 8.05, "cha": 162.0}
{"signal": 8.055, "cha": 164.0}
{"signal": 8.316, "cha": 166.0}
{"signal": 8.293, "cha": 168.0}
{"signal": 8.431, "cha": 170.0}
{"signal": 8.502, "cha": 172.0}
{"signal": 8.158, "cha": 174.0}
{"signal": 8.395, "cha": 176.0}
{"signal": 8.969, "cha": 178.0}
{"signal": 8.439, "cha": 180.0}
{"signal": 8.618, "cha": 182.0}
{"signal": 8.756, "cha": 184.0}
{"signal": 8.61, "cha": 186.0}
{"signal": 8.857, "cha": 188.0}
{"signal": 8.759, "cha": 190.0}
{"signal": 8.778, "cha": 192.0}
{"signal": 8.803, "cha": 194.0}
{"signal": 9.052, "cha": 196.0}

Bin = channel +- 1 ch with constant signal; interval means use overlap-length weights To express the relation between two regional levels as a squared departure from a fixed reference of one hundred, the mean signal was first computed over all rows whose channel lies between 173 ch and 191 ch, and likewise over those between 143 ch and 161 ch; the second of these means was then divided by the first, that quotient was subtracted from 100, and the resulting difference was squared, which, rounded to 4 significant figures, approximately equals 9807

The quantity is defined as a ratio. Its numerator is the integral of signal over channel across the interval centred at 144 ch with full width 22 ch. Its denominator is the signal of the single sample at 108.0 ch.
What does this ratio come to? 22.5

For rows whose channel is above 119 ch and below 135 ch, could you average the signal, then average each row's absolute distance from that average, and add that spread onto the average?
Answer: 8.36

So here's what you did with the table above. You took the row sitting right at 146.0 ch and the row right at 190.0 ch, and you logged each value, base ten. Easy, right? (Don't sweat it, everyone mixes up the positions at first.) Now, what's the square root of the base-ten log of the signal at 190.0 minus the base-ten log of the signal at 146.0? 0.125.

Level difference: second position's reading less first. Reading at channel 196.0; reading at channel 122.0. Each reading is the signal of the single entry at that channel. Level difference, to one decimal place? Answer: -1.0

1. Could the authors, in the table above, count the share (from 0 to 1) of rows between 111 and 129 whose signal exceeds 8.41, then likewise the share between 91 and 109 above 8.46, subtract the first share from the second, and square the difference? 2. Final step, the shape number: 0.11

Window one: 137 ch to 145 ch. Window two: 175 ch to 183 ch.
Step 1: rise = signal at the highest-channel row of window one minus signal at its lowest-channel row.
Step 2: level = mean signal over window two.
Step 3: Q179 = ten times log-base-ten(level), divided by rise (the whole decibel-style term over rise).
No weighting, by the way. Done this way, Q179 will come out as 21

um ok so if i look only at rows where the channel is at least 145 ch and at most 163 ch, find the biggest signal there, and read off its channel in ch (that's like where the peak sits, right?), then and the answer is 150.0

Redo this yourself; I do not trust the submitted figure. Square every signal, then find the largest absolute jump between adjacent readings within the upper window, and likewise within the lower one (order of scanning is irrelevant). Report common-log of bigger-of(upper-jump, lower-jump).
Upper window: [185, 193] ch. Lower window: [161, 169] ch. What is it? 0.63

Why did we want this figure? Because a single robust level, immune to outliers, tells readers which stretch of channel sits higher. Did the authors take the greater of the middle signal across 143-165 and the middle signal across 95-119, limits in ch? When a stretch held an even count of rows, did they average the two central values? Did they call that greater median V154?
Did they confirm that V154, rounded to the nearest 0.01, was 8.34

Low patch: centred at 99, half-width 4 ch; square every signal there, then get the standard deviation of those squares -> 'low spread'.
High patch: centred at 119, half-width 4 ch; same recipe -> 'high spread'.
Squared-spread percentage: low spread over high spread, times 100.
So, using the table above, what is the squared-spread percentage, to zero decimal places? 62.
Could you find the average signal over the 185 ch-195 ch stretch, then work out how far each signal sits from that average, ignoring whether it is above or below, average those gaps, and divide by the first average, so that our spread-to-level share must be 0.0070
